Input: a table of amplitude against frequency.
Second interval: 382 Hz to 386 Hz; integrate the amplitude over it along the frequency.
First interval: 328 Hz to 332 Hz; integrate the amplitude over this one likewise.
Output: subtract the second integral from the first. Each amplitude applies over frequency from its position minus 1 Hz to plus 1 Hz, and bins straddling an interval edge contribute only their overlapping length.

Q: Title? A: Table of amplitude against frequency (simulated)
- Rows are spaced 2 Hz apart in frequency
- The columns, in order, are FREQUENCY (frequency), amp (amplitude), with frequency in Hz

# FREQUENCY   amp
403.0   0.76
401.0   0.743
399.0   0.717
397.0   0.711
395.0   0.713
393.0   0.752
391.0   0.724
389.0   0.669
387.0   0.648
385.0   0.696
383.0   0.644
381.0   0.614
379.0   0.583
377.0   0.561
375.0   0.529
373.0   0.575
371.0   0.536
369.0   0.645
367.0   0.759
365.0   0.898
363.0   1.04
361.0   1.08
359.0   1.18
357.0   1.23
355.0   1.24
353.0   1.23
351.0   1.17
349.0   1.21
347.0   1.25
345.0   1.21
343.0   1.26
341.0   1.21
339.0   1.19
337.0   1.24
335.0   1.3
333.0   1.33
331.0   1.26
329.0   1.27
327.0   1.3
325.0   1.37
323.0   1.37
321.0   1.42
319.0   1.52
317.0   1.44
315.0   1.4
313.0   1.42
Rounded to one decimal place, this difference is 2.4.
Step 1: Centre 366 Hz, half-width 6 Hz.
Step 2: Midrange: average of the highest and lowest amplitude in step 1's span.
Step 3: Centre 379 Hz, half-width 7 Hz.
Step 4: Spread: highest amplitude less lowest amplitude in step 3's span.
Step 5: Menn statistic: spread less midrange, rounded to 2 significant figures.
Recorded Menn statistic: -0.64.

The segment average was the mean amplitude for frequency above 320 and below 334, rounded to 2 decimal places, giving 1.33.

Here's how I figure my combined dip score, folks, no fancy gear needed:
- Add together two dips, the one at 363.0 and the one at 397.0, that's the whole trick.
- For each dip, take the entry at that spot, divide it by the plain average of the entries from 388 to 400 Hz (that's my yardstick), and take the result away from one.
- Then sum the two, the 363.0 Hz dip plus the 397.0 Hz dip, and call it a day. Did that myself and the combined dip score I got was -0.45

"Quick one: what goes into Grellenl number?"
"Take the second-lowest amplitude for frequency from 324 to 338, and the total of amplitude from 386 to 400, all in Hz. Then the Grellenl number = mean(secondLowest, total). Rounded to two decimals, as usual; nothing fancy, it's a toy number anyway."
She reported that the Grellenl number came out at 3.10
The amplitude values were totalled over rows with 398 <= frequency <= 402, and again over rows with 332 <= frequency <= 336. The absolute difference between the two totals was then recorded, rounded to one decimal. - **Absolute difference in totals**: 1.2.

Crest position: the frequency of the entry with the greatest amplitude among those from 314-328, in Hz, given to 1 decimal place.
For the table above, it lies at 319.0 Hz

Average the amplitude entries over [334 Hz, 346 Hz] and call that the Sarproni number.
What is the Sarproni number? 1.2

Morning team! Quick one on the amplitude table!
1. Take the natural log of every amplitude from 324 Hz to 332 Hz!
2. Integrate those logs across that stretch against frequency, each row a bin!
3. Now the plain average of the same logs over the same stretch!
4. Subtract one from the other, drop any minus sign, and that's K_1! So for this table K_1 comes 1.8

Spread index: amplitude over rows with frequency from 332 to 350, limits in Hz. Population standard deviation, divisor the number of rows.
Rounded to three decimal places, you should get 0.044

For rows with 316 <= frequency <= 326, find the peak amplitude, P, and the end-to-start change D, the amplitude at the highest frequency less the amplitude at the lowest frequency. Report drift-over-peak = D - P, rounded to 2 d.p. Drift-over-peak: -1.59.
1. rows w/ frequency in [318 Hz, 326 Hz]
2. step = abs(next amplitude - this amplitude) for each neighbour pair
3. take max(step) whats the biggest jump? 0.100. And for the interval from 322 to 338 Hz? 0.070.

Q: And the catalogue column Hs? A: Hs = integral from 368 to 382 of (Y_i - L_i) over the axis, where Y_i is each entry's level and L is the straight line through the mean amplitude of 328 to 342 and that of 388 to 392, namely -3.8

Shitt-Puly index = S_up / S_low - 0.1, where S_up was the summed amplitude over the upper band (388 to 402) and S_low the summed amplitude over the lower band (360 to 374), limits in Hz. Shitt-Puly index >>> 0.81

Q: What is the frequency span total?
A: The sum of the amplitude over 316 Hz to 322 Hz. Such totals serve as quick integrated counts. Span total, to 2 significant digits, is 4.4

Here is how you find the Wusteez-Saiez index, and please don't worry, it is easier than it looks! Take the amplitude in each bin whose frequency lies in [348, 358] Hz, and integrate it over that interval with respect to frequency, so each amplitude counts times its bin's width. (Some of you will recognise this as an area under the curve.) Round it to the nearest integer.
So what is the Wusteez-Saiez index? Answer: 12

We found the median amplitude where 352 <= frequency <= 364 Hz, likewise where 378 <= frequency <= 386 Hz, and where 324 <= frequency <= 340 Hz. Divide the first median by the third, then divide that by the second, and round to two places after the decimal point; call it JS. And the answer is 1.49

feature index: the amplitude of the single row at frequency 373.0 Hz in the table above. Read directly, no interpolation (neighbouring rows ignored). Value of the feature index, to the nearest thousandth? 0.575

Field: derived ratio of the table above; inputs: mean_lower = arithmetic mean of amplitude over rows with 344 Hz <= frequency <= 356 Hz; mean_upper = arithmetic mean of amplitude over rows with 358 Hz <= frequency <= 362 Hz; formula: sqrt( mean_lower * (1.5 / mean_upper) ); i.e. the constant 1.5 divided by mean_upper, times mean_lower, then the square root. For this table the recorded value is 1.3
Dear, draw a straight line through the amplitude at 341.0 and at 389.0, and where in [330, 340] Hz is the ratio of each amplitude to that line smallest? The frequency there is 331.0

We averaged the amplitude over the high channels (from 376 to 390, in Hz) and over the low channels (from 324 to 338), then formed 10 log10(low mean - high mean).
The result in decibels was -1.8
